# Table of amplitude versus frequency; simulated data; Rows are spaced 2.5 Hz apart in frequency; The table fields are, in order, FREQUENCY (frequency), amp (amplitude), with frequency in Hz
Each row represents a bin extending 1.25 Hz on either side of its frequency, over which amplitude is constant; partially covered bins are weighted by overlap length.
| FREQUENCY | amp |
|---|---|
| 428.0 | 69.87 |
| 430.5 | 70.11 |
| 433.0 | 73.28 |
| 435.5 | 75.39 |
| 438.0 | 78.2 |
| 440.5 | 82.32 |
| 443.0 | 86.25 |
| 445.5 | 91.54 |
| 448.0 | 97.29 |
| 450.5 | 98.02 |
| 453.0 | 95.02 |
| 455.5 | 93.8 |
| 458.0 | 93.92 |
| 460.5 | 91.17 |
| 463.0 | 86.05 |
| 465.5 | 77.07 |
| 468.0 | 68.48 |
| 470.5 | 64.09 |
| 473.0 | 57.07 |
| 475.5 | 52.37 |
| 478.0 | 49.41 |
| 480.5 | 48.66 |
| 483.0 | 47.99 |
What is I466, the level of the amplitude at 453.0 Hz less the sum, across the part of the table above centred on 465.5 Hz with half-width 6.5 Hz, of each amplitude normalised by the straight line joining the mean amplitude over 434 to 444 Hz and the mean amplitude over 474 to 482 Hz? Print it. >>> 89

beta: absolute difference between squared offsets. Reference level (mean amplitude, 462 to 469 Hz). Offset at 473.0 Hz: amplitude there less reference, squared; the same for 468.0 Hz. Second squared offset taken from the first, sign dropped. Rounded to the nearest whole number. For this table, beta 329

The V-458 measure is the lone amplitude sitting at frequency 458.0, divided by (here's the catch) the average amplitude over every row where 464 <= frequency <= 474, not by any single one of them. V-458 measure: 1.4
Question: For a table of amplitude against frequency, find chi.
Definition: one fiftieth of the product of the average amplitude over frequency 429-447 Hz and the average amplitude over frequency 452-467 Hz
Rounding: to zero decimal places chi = 142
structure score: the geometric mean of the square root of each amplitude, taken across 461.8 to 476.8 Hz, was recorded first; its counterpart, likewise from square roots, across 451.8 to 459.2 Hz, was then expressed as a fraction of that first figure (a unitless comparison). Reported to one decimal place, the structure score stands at 1.2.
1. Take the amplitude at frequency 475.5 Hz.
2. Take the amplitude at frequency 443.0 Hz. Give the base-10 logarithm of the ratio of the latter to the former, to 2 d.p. 0.22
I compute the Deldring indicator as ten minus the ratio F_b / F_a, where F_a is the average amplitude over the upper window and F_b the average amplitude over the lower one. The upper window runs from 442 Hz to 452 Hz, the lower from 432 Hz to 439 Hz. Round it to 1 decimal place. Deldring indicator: 9.2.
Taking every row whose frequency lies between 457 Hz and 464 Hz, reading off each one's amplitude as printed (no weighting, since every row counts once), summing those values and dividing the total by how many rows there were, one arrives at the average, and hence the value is 90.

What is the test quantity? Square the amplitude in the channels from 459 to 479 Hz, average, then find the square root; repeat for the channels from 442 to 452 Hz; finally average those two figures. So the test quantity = 82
